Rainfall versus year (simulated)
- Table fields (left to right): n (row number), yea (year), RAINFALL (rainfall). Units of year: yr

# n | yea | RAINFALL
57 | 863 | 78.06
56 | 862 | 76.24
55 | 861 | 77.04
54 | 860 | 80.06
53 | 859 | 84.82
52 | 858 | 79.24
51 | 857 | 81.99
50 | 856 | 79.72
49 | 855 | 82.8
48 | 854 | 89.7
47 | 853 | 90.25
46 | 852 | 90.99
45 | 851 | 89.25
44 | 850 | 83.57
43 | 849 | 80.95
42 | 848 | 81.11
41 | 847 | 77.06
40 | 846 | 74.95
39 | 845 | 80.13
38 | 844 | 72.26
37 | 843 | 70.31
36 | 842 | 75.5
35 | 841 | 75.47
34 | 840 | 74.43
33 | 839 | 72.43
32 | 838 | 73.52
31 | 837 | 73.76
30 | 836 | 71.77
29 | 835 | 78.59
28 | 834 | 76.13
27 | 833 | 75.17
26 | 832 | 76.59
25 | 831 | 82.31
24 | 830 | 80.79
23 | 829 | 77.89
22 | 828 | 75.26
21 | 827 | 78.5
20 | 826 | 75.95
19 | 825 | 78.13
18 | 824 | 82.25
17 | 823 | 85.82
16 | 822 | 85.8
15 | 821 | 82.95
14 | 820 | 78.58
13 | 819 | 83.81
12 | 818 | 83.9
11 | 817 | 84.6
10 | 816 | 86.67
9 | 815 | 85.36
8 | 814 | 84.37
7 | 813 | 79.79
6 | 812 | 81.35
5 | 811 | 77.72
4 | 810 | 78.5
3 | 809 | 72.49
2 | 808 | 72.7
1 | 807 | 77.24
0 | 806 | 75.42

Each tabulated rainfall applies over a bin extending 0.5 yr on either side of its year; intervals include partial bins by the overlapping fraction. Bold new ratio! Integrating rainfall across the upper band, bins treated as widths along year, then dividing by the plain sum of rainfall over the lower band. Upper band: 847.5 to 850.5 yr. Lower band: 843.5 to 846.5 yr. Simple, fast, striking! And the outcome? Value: 1.08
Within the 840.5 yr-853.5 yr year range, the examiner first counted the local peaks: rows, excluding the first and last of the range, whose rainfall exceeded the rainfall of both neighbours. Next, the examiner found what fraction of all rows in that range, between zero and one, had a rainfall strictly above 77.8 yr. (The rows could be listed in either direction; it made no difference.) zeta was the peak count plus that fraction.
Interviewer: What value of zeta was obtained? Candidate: 4.54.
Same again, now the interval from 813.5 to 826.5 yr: 2.92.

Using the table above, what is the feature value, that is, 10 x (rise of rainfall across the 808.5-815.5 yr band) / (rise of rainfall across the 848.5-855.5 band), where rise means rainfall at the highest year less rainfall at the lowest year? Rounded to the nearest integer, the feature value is 70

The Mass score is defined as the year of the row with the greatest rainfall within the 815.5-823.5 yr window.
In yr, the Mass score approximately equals 816 yr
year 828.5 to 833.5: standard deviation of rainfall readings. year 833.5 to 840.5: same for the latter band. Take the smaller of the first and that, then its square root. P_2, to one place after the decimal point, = 1.5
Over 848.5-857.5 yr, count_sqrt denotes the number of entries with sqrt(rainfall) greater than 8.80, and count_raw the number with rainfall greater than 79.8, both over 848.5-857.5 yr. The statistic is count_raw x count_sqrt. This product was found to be 72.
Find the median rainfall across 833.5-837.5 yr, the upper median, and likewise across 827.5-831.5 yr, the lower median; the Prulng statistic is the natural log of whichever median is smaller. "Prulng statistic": 4.32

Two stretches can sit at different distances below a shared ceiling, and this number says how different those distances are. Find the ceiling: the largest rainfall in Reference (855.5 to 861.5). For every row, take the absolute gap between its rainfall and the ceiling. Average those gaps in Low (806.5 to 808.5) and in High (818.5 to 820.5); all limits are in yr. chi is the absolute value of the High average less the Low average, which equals 6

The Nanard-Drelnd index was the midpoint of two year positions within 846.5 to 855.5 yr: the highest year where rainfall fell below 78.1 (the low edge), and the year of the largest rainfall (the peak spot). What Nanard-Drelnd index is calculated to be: 849.5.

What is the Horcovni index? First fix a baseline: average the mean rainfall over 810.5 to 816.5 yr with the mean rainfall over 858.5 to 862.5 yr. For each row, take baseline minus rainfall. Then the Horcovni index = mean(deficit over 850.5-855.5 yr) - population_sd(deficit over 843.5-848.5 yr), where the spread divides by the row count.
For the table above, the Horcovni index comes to -11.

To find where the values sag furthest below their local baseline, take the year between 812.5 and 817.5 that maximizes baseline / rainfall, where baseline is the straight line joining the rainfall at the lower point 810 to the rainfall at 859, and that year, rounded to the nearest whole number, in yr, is 813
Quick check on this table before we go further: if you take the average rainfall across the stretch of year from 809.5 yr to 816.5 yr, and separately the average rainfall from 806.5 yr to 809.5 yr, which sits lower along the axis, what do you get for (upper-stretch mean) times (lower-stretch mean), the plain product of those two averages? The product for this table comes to 6077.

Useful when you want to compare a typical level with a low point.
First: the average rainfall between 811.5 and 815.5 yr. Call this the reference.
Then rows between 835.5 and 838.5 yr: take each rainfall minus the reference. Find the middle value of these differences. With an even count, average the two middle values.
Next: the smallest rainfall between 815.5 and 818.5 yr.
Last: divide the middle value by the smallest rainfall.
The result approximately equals -0.11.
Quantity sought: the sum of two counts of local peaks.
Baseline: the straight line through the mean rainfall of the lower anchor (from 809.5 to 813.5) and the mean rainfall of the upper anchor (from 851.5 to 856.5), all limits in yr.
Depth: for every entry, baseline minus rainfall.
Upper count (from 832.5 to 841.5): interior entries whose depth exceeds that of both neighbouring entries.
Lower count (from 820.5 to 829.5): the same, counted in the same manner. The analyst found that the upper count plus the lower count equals 4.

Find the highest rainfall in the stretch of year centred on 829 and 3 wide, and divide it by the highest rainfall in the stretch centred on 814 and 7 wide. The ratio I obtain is 0.93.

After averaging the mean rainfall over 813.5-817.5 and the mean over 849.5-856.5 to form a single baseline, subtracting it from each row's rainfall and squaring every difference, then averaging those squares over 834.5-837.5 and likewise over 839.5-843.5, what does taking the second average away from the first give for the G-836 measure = -14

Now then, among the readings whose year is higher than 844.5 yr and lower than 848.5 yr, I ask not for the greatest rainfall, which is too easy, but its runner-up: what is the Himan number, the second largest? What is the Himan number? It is 80.13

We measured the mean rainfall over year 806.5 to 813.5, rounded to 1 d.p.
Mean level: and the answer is 77.1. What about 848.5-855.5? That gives 86.8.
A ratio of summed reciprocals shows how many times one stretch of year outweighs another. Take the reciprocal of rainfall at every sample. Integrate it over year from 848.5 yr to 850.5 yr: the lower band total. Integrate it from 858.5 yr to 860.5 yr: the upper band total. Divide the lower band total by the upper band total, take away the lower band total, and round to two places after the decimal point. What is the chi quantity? 0.98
